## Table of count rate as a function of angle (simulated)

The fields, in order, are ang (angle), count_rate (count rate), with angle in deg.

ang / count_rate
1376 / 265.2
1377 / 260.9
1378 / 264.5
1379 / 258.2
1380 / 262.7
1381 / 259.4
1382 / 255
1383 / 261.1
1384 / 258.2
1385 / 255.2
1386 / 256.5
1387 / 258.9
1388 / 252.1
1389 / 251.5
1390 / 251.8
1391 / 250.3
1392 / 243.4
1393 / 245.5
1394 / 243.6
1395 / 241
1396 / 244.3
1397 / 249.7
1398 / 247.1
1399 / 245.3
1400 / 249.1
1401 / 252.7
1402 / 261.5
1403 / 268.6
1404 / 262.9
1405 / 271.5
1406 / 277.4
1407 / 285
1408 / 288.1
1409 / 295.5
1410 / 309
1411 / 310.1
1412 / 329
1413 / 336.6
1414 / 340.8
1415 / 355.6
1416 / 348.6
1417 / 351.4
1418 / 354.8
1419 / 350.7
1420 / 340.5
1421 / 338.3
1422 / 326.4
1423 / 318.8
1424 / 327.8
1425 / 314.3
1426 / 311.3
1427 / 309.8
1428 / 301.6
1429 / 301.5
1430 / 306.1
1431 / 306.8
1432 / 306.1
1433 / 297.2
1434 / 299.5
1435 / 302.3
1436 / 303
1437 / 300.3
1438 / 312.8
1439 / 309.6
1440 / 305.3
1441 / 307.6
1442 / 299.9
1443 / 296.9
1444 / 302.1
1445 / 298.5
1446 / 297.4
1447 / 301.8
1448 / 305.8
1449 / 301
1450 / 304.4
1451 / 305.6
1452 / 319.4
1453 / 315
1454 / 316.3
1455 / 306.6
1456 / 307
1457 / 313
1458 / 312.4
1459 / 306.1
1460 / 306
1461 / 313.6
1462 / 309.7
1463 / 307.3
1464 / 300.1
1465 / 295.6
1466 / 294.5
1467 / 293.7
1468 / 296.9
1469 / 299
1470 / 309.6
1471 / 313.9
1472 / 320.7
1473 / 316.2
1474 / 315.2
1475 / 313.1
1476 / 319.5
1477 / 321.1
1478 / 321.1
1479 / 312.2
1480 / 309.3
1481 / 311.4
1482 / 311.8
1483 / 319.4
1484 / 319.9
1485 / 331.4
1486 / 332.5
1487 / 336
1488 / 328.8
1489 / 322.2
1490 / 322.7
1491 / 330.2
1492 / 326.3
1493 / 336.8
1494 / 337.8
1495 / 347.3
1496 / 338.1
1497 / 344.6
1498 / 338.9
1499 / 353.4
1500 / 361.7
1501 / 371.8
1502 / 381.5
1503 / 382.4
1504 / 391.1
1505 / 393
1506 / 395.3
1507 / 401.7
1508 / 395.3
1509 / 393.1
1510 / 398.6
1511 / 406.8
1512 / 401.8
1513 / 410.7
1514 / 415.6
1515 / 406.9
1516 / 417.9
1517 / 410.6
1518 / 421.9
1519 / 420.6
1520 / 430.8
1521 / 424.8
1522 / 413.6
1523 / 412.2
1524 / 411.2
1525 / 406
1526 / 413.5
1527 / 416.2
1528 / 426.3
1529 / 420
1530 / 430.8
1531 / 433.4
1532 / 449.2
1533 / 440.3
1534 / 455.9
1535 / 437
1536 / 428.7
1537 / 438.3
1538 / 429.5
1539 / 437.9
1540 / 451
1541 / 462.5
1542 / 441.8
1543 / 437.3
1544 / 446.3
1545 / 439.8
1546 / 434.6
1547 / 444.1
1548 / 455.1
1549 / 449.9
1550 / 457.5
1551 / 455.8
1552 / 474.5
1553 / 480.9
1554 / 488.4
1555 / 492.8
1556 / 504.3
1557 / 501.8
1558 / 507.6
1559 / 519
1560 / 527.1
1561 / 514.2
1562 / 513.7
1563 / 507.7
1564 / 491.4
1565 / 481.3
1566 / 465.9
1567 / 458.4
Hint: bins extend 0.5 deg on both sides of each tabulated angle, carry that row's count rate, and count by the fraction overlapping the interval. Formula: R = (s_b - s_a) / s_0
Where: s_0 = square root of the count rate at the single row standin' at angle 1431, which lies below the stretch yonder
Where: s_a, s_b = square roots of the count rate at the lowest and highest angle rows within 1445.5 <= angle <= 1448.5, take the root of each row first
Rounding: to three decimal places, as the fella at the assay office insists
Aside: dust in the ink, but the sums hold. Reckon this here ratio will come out 0.014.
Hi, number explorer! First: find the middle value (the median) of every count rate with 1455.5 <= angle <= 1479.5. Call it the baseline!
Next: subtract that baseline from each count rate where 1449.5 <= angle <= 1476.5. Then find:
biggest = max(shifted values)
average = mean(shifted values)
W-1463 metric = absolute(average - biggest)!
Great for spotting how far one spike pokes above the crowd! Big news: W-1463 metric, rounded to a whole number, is 12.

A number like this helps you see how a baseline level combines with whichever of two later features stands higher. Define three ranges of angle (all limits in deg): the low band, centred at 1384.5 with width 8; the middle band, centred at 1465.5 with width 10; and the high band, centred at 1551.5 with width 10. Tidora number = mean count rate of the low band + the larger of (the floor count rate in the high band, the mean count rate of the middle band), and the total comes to 701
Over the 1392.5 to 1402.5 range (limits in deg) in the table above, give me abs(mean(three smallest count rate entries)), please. 243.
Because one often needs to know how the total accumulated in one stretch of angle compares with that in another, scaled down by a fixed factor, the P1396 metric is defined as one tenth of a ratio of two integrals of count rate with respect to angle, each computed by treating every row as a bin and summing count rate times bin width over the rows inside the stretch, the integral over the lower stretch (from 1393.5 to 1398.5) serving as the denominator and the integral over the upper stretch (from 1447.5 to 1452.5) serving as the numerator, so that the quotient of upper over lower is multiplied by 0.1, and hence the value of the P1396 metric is 0.125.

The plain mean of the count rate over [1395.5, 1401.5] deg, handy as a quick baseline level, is 248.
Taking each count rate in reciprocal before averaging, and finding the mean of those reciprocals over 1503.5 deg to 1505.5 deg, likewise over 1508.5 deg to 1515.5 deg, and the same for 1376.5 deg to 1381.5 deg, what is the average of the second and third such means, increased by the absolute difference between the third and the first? 0.0044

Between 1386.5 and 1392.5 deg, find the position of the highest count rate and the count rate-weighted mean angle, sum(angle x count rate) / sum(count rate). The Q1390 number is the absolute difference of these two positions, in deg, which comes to 2.5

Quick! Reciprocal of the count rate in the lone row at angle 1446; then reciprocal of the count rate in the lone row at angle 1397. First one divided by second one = 0.84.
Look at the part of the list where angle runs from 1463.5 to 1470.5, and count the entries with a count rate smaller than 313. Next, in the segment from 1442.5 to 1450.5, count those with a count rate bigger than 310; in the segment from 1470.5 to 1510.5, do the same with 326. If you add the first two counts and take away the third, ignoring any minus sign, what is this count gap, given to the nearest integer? 17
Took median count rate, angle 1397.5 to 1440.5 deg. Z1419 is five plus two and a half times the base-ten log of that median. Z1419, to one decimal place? 11.2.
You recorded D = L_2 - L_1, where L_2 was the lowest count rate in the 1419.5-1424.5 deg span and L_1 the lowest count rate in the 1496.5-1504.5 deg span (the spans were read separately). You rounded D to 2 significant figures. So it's -20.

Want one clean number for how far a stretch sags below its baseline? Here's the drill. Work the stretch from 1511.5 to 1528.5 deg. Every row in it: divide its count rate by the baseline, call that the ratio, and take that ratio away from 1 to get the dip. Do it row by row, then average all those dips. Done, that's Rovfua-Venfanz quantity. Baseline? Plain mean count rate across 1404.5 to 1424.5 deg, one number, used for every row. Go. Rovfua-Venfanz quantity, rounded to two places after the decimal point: -0.29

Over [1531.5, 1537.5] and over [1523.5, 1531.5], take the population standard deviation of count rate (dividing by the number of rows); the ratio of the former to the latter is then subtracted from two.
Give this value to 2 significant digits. 1.0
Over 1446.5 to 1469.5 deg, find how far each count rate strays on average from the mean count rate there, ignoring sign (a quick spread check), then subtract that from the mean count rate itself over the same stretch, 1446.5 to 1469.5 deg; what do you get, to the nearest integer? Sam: 300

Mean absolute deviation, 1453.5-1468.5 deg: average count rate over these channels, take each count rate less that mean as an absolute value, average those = 6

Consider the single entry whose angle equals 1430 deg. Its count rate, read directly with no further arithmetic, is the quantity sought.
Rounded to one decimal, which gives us 306.1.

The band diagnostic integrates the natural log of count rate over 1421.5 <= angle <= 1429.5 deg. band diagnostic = 46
